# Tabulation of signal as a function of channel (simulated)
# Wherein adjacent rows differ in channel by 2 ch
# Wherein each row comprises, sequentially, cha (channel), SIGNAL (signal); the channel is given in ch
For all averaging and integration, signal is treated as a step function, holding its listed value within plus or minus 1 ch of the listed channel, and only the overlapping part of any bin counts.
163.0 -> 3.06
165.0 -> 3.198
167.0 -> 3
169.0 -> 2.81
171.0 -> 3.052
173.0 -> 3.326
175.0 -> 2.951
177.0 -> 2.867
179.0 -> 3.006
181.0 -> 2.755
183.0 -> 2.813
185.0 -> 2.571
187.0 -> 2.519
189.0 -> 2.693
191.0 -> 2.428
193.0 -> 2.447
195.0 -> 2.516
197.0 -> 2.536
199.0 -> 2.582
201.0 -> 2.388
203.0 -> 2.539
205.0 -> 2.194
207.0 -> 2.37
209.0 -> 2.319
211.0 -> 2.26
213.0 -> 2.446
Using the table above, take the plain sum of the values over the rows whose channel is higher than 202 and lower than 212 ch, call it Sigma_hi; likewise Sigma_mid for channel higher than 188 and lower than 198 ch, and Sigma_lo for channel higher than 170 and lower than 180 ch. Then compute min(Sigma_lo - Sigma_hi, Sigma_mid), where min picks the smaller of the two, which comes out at 3.5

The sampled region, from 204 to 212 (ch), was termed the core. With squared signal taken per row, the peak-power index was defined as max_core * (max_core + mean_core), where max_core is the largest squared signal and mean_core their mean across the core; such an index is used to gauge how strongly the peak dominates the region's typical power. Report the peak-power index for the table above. 61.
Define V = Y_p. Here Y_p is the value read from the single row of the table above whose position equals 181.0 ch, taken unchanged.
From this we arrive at 2.755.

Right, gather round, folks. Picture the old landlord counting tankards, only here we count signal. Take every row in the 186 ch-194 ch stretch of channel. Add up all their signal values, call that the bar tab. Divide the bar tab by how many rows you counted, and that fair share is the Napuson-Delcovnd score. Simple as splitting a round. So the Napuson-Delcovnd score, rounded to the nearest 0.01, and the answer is 2.52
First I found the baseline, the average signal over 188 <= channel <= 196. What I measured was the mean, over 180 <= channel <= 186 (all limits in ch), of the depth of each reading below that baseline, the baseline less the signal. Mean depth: -0.19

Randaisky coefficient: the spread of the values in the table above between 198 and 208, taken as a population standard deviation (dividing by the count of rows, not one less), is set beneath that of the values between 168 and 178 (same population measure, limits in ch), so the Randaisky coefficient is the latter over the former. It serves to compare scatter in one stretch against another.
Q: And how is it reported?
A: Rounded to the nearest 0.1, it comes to 1.3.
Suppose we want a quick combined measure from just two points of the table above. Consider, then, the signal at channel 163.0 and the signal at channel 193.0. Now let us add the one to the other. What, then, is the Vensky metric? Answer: 5.5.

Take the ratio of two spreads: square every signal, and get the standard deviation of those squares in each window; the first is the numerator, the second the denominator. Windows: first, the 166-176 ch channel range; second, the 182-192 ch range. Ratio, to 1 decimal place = 1.5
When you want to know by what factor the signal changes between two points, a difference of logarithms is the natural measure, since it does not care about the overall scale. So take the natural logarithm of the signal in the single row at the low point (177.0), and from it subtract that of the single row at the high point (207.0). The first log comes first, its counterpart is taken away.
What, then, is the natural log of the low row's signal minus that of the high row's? 0.190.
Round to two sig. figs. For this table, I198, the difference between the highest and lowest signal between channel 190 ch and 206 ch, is 0.39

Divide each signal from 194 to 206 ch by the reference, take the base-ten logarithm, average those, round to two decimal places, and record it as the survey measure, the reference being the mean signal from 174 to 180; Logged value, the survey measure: -0.08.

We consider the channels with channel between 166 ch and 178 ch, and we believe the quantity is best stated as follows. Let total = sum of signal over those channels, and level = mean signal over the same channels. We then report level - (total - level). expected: -12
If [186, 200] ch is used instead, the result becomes -13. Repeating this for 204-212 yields -5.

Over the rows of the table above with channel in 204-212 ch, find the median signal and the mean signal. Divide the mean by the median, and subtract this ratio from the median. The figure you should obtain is 1.3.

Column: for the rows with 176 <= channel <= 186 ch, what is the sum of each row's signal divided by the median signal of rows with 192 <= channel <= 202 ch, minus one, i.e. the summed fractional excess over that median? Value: 0.6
